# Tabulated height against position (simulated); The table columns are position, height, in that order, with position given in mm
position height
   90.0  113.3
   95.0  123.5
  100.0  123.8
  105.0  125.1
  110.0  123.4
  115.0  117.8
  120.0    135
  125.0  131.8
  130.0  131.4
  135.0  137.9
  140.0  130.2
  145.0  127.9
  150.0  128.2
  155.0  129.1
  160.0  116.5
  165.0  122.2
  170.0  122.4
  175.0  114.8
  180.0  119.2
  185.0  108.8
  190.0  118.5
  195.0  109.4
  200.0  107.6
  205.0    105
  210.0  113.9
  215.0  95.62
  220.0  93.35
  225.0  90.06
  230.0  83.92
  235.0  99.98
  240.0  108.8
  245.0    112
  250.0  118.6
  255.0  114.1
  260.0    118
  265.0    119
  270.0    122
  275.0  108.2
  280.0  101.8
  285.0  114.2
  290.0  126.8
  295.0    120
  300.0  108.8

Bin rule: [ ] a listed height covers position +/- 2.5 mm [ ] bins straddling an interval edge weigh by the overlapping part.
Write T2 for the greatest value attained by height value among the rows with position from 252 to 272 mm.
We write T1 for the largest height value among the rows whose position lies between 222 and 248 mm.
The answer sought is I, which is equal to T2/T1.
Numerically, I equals 1.09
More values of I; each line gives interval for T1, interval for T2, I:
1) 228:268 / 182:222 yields 1.00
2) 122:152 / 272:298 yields 0.92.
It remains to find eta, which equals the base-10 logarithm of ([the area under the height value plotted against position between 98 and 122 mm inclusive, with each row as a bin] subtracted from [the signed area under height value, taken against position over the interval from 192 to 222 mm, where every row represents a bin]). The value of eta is 2.1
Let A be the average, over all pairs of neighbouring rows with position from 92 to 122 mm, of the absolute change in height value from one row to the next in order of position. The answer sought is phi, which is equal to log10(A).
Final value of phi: 0.72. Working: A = 5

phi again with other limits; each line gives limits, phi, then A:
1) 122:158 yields 0.48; 3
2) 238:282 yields 0.72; 5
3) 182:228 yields 0.84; 7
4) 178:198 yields 0.99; 10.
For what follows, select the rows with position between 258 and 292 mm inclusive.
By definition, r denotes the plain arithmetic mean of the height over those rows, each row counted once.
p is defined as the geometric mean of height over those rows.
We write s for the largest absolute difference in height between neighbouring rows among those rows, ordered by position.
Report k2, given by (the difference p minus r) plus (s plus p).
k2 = 129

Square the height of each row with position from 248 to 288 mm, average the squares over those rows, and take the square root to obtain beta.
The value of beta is 115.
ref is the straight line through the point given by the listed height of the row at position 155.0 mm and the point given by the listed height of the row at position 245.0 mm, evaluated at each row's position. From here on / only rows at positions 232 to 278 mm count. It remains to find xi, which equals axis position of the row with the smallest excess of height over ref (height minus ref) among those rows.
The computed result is 235.0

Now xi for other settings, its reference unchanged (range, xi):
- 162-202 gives 185.0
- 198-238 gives 230.0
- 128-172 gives 160.0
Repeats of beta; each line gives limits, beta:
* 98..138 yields 128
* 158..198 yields 117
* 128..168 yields 128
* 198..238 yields 99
